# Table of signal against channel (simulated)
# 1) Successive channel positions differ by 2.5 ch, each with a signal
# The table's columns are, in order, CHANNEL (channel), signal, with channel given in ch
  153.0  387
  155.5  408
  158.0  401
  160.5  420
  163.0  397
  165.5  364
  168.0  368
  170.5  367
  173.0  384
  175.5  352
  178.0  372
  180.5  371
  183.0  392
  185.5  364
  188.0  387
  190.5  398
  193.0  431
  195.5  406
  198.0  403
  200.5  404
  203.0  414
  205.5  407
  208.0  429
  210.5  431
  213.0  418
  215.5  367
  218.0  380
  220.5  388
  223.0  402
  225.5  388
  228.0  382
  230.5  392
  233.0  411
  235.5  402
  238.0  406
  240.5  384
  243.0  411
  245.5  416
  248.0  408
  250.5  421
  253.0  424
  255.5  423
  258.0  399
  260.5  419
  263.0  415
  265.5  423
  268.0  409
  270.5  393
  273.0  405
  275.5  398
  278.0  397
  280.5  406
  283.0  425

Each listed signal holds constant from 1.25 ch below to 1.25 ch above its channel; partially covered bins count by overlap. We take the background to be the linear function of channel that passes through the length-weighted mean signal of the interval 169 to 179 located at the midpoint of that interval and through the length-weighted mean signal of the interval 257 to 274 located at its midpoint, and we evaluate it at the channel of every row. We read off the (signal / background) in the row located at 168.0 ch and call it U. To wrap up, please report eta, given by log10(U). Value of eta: 0.002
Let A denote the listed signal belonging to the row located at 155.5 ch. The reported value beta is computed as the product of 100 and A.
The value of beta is 40800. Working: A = 408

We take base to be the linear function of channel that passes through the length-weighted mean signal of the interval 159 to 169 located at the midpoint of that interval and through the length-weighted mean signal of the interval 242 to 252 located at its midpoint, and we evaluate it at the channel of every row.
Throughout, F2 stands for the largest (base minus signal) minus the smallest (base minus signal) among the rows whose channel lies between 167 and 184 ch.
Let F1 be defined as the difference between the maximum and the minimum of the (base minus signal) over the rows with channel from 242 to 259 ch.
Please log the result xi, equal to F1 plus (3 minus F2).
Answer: -8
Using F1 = 27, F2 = 38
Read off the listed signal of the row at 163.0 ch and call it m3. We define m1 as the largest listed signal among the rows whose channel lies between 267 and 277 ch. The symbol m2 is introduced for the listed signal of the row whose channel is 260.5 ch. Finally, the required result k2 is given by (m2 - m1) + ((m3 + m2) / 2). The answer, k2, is 418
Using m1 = 409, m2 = 419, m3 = 397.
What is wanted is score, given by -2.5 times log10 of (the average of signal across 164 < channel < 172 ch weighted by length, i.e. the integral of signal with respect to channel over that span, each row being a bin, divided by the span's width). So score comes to -6.41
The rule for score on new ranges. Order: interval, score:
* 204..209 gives -6.55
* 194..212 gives -6.54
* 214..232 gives -6.47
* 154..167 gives -6.50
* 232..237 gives -6.52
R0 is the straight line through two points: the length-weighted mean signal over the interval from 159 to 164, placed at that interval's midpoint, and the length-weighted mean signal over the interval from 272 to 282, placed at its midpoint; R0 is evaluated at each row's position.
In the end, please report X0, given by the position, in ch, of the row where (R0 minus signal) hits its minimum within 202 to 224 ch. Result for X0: 210.5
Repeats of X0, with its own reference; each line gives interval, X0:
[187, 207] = 193.0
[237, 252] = 250.5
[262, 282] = 265.5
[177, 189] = 183.0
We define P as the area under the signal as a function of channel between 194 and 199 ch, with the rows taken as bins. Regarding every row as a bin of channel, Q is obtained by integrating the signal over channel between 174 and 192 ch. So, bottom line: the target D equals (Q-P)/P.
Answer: 2.3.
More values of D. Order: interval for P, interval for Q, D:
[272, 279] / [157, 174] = 1.3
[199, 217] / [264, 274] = -0.4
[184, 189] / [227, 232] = 0.0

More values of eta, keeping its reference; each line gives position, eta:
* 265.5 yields 0.014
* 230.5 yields -0.002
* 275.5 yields -0.017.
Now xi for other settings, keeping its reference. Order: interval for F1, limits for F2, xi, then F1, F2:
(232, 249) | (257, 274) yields 2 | 30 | 32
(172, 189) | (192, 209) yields 11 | 38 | 30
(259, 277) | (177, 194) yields -30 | 32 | 65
